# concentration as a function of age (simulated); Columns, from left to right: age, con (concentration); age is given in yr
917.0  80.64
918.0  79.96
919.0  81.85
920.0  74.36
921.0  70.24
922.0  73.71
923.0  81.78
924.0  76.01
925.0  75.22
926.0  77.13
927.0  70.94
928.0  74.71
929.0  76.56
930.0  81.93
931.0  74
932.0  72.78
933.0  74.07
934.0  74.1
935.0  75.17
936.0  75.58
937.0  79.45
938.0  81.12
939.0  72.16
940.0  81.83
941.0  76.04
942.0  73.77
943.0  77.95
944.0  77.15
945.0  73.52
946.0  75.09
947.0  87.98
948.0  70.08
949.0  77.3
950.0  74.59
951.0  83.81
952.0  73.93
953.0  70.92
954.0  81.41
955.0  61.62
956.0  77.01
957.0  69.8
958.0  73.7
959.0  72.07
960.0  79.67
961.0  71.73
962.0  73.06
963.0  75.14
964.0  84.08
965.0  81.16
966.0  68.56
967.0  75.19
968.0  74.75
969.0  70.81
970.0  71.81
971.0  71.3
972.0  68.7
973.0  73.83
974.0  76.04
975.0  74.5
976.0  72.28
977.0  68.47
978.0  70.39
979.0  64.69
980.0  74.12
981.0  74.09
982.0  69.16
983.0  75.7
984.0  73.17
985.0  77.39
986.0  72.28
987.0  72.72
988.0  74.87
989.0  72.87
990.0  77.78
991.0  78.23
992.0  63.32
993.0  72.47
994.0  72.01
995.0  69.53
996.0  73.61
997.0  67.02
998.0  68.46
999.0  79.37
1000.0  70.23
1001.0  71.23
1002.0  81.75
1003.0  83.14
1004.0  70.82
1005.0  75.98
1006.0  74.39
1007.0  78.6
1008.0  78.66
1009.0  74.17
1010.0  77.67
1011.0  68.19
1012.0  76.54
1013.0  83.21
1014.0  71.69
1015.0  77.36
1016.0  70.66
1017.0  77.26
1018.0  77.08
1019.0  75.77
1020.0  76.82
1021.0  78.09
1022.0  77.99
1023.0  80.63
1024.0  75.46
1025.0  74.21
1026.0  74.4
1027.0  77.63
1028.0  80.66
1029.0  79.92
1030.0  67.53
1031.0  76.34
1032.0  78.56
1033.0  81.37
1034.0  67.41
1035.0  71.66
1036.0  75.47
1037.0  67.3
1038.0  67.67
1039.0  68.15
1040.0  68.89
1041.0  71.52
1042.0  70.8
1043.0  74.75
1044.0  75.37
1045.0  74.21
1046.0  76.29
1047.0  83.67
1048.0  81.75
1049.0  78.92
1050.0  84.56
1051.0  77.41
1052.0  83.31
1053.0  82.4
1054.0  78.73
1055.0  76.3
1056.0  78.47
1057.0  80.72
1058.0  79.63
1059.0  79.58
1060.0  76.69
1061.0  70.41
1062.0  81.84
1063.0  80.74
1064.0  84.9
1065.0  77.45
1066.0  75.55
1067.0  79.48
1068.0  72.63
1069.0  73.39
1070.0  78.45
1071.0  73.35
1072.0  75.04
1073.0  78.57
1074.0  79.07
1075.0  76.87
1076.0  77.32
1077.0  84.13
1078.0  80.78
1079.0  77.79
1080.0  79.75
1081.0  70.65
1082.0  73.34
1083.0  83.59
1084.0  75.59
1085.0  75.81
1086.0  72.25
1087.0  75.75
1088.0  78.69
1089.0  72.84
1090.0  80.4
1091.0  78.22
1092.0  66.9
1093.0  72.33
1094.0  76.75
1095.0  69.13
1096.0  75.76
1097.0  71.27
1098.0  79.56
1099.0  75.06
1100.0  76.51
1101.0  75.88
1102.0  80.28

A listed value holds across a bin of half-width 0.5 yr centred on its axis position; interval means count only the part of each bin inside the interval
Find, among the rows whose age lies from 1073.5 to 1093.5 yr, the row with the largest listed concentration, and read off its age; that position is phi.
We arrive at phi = 1077.0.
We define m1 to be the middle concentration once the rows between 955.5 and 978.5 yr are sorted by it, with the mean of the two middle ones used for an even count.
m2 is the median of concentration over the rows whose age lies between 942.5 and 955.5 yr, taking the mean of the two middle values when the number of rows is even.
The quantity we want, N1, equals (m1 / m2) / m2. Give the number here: 0.0130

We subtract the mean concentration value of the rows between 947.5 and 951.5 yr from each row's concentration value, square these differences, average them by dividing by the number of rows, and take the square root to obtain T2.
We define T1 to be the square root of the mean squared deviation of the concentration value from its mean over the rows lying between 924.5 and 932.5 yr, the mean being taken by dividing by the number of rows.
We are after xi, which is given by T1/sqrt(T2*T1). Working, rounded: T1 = 3.1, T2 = 5.0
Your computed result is 0.79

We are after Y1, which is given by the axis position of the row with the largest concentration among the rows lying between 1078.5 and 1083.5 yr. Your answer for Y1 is 1083.0 yr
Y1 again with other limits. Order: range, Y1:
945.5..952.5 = 947.0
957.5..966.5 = 964.0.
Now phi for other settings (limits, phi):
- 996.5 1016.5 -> 1013.0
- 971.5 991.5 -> 991.0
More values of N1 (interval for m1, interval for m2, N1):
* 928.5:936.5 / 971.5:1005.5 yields 0.0141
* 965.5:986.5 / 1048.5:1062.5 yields 0.0115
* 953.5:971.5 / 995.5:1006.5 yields 0.0135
